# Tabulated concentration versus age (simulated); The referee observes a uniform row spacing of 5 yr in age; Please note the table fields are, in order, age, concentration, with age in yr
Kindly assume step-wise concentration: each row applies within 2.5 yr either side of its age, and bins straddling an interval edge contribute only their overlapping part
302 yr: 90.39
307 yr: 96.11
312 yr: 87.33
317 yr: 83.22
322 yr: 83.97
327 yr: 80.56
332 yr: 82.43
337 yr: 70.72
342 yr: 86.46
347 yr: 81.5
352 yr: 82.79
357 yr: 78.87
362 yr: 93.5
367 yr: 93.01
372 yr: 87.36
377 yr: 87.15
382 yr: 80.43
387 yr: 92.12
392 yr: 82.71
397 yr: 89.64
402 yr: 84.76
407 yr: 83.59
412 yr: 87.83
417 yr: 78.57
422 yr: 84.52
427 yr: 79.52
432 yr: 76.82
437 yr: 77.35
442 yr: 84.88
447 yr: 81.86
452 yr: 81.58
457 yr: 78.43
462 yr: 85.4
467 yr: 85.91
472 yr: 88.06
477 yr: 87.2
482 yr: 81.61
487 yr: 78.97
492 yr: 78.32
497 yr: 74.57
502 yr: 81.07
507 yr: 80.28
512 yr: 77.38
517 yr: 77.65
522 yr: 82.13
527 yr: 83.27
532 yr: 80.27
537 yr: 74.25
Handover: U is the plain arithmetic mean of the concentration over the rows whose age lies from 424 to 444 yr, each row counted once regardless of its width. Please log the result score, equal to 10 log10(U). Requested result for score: 19.0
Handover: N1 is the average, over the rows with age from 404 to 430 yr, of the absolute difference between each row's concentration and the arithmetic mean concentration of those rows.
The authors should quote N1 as 3.0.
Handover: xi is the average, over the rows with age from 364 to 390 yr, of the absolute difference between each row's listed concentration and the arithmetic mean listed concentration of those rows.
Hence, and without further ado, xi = 3.64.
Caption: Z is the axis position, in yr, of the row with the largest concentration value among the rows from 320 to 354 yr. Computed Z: 342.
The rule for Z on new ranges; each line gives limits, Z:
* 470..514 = 472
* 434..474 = 472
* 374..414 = 387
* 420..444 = 442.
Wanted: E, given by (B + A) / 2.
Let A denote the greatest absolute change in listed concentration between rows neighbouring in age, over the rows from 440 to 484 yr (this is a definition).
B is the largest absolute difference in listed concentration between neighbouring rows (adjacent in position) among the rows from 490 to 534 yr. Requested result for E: 7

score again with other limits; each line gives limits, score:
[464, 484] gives 19.3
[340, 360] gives 19.2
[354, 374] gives 19.5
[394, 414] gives 19.4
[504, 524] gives 19.0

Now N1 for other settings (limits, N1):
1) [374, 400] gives 3.9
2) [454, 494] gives 3.7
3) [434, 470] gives 2.7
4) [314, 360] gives 3.0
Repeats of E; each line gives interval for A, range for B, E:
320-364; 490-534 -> 11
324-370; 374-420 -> 14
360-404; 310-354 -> 14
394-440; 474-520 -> 8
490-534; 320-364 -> 11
